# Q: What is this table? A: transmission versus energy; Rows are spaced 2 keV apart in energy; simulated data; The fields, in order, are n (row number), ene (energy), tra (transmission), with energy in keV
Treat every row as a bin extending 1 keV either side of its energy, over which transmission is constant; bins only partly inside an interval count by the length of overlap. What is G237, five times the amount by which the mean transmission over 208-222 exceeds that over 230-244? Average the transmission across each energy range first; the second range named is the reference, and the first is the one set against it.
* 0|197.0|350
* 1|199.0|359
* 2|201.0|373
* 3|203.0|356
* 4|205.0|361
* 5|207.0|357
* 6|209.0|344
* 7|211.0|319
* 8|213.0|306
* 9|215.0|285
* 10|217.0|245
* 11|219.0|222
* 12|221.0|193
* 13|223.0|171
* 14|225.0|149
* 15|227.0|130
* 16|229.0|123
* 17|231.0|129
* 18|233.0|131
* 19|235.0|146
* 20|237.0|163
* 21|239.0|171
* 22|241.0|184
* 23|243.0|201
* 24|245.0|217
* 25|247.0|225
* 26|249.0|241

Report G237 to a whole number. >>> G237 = 564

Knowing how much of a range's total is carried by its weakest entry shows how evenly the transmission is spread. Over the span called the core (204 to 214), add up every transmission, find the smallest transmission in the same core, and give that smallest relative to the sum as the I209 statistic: 0.181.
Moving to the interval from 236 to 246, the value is 0.174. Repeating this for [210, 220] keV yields 0.161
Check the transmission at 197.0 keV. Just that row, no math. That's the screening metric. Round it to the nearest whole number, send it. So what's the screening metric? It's 350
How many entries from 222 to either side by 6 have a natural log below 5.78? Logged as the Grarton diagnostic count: 6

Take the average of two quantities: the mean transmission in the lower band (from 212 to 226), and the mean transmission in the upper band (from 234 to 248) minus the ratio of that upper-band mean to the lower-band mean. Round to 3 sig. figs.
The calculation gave 205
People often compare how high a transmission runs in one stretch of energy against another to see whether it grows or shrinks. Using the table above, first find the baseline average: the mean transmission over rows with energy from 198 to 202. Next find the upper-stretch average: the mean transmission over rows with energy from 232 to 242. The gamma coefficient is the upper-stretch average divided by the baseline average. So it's 0.434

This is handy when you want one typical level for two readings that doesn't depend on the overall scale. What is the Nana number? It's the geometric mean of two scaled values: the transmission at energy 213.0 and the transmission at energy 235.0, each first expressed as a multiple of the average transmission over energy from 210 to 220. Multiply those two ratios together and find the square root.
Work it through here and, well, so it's 0.77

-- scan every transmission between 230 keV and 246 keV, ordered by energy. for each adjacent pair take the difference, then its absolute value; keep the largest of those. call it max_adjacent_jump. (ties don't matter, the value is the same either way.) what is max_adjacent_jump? 17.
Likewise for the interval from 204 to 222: 40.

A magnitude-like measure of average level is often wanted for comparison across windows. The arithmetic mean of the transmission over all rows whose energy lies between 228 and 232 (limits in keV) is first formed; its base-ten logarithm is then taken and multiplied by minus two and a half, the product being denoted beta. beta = -5.3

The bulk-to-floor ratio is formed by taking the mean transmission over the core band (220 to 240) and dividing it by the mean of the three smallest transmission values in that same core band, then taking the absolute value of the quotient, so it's 1.18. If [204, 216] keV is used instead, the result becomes 1.08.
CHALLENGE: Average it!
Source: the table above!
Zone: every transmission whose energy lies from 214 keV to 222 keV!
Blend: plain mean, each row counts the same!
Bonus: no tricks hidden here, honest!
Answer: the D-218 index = 236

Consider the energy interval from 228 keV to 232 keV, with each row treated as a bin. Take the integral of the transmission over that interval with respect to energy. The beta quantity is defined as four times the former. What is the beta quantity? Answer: 2016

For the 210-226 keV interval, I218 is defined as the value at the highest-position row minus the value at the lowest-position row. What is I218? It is -170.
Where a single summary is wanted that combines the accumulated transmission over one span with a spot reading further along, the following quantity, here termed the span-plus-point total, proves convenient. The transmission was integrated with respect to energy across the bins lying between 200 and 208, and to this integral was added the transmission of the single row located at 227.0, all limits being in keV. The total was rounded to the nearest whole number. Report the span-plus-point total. 3024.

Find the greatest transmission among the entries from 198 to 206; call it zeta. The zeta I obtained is 373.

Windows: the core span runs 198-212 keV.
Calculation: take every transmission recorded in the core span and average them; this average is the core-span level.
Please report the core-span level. 353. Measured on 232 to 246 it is 173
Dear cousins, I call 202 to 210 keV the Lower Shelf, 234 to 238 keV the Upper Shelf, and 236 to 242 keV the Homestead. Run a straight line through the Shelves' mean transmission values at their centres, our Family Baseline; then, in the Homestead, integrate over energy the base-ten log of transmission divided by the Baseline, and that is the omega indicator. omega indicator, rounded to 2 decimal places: 0.66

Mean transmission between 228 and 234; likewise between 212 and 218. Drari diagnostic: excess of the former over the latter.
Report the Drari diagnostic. -151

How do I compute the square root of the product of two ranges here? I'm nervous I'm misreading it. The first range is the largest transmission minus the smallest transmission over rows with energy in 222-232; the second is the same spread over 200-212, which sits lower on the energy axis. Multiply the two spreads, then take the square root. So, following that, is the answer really 51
